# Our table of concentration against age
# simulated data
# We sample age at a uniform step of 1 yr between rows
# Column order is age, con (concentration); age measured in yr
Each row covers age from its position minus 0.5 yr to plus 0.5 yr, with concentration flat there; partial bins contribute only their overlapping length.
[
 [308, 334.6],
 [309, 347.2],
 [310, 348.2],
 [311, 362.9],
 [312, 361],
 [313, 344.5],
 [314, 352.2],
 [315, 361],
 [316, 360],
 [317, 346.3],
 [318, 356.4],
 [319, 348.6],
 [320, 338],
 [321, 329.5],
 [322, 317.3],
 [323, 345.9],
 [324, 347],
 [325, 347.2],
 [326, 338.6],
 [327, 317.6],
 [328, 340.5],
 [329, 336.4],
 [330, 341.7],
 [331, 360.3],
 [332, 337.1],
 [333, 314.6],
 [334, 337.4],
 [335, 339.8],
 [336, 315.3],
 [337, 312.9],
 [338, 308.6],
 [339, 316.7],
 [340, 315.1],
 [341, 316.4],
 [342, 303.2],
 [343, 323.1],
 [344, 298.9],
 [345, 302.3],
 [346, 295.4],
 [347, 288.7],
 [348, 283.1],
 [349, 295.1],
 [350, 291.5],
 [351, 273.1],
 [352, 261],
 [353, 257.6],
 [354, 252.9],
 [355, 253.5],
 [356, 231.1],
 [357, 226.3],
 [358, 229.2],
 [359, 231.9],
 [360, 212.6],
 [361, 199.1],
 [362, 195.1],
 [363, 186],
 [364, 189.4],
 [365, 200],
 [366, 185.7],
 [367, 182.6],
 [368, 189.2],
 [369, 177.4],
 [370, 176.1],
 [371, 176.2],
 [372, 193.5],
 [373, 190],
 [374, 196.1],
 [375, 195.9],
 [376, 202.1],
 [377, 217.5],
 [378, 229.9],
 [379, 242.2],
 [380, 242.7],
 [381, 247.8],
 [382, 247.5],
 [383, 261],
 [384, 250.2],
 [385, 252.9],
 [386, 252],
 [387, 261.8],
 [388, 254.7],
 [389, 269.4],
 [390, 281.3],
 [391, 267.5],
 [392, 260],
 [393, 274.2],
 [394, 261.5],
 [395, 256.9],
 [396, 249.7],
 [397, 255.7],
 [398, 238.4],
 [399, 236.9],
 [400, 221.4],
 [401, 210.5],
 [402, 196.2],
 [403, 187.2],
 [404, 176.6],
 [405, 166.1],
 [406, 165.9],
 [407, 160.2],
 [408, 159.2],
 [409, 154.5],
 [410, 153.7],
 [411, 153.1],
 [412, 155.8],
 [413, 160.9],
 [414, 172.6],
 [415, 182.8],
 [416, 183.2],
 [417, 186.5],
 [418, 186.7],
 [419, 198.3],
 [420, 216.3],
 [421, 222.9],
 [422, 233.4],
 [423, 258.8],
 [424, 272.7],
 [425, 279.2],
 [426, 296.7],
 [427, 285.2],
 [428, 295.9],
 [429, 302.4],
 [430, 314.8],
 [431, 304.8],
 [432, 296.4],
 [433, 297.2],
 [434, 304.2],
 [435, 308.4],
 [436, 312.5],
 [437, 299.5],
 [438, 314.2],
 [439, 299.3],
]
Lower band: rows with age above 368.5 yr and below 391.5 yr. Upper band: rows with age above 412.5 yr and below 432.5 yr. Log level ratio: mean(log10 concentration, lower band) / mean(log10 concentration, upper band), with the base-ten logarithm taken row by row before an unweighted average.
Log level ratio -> 0.99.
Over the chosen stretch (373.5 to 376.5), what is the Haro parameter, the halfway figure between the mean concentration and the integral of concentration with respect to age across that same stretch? 396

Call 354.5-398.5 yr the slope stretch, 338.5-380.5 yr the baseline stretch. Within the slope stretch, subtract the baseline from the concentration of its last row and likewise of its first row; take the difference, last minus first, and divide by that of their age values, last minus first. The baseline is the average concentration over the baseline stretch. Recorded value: -0.4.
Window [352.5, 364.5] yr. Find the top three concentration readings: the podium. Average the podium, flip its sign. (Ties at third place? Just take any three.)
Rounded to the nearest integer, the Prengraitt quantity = -255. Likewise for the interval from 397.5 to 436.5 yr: -312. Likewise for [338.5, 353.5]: -319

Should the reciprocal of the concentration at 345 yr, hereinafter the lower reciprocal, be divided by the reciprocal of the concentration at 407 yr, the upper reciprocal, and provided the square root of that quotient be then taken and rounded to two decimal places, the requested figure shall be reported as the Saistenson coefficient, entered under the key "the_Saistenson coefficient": 0.73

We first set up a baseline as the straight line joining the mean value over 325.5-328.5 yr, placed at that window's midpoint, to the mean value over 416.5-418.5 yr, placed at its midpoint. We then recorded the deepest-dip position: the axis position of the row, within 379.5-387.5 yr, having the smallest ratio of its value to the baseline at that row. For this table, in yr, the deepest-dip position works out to 380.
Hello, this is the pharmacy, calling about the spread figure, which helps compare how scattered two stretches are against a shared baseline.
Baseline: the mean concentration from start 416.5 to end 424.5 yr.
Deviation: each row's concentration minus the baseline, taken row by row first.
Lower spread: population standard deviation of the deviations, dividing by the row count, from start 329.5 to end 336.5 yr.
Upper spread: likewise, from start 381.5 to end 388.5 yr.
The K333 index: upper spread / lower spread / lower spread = 0.02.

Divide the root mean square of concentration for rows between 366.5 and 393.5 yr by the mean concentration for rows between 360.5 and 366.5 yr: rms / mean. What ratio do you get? 1.2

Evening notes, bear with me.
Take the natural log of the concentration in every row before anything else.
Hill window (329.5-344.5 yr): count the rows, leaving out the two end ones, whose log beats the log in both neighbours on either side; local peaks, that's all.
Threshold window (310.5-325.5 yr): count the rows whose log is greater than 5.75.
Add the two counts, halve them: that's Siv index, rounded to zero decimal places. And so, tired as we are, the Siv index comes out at 10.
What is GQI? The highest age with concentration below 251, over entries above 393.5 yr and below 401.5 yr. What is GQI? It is 401 yr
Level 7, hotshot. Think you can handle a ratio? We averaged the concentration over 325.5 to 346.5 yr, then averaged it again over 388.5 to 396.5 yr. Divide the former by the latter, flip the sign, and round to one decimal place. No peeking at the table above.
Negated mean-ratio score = -1.2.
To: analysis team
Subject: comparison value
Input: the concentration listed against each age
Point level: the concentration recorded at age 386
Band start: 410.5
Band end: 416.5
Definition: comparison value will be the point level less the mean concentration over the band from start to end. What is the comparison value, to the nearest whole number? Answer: 84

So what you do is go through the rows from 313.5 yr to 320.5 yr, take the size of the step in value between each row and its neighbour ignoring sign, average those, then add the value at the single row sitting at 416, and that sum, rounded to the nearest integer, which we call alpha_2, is 192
